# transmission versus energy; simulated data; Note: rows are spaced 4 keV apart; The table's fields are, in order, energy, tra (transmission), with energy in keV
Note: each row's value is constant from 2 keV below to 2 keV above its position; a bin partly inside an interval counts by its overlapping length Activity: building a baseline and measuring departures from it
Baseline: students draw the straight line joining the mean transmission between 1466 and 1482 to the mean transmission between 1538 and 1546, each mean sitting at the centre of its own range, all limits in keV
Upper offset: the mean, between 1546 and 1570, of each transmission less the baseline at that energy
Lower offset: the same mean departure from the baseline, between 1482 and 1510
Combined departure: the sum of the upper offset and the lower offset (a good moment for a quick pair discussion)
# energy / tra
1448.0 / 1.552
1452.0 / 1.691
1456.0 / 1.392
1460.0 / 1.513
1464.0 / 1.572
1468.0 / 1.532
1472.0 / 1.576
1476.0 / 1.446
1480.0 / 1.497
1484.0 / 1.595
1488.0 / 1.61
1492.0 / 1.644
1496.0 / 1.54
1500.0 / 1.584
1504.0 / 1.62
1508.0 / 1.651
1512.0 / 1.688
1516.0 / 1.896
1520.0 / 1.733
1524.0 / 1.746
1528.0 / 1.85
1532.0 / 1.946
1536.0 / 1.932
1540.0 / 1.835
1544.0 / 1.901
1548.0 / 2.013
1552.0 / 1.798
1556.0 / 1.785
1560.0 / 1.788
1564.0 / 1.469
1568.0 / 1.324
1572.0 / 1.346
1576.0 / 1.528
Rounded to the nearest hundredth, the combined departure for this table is -0.28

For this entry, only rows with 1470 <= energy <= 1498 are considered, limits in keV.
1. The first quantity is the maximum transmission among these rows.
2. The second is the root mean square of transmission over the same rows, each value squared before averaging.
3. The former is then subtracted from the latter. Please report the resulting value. -0.084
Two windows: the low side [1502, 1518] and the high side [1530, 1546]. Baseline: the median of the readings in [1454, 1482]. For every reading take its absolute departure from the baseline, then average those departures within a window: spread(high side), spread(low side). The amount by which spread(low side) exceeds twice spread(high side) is -0.6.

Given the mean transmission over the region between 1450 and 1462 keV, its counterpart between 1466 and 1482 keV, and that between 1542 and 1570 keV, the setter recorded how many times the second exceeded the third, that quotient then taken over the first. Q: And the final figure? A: 0.57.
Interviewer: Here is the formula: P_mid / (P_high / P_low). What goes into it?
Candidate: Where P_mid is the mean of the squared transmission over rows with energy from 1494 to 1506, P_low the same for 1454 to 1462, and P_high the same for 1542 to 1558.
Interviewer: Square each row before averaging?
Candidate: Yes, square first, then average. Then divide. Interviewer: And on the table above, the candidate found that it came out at 1.50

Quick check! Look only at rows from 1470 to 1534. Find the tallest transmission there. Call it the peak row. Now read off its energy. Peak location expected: 1532.0 keV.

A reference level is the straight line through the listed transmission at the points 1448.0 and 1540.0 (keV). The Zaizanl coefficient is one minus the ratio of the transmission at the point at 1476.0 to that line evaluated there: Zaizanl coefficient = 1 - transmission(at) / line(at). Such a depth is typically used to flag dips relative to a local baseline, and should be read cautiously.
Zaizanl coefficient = 0.12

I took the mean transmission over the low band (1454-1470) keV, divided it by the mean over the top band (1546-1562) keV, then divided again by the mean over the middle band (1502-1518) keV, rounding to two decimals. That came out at 0.47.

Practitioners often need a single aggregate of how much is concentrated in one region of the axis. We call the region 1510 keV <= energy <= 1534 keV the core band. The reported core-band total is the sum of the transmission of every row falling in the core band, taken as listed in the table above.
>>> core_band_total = 10.9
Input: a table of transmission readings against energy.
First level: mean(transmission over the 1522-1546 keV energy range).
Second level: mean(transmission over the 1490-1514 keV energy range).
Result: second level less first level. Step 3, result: -0.25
